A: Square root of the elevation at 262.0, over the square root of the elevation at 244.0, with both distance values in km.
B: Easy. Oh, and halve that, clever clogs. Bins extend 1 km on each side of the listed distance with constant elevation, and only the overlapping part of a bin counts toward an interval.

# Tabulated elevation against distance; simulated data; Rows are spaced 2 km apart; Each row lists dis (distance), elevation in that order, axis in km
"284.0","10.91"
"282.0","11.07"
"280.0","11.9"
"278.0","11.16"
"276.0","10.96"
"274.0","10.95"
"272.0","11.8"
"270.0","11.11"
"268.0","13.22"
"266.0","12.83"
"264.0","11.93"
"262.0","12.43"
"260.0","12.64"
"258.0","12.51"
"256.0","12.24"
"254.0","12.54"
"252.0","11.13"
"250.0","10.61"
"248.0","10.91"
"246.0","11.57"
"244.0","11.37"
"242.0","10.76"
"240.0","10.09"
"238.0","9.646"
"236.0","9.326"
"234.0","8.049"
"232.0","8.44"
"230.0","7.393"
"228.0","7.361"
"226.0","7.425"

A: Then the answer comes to 0.523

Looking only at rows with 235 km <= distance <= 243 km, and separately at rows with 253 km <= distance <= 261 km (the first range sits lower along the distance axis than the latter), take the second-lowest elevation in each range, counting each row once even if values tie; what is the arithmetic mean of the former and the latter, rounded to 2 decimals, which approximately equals 11.08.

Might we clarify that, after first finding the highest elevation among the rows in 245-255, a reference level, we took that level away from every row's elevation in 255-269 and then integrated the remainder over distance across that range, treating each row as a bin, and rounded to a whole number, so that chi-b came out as 0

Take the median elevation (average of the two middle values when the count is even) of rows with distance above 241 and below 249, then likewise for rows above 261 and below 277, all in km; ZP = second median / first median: 1.07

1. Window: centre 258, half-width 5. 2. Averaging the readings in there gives 12.5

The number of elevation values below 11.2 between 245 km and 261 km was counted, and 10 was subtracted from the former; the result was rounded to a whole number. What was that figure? -7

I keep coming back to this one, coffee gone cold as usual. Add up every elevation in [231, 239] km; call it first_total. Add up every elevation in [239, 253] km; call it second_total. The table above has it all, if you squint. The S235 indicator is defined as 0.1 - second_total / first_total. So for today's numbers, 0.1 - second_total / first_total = -2.1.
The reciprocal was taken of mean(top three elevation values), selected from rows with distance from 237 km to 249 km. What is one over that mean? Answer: 0.089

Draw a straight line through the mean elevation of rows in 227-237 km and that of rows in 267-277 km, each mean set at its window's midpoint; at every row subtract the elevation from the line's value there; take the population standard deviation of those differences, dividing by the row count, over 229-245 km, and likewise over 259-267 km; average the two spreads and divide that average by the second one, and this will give 1.65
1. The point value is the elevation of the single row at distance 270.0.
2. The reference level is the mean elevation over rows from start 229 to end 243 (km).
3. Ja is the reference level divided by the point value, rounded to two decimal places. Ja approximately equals 0.82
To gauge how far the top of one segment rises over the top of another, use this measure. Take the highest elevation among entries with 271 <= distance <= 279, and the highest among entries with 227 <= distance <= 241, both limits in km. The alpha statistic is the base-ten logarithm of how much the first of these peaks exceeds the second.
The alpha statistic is 0.2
